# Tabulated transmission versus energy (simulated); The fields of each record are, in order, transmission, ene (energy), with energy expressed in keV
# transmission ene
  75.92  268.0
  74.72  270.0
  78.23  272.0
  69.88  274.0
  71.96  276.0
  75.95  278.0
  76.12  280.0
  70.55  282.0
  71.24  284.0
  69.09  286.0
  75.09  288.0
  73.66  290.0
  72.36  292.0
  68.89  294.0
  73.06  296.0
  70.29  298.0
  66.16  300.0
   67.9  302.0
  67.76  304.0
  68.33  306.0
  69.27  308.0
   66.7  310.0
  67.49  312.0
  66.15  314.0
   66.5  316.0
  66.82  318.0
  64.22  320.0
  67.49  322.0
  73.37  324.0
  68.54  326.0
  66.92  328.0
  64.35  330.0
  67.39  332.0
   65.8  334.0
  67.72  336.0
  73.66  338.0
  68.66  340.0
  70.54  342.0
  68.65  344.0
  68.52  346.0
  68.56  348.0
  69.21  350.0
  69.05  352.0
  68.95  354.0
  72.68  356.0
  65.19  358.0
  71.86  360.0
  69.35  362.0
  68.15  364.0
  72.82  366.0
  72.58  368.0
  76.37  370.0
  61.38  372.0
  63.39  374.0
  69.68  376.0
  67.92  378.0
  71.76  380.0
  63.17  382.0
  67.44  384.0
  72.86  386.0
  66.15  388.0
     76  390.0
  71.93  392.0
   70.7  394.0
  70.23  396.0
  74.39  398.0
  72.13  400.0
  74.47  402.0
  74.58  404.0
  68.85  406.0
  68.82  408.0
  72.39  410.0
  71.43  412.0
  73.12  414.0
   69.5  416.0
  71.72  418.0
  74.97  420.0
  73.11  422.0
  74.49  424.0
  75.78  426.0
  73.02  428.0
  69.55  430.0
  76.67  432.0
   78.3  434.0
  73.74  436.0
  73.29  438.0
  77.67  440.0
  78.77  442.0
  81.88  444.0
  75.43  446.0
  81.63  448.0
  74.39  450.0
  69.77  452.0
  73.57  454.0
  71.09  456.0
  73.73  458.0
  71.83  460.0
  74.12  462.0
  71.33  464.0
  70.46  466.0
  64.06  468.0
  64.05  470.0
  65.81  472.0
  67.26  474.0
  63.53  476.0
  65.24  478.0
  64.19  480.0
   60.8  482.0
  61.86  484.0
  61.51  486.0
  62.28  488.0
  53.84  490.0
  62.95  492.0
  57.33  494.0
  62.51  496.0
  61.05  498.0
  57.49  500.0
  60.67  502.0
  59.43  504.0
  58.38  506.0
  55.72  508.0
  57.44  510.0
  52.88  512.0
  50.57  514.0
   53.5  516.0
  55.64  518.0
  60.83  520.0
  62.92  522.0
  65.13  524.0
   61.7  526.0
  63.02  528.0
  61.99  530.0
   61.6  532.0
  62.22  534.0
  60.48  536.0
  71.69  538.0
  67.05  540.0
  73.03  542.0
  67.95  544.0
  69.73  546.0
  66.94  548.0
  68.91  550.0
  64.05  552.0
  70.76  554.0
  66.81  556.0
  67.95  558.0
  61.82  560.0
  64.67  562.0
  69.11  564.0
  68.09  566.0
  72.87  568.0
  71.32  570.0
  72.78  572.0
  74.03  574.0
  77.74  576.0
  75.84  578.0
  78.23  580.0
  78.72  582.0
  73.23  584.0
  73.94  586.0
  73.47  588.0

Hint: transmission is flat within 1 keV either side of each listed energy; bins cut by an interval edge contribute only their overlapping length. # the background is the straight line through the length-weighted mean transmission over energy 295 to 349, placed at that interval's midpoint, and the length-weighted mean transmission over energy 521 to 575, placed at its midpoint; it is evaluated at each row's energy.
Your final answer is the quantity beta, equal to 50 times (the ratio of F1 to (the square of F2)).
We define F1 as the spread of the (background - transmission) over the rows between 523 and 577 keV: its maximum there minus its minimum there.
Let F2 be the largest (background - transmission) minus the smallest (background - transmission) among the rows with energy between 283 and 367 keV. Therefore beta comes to 8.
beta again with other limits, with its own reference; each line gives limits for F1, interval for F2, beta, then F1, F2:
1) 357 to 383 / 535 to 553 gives 5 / 15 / 13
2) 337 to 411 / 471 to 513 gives 4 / 15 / 14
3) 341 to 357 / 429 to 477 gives 1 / 4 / 18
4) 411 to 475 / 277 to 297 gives 17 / 18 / 7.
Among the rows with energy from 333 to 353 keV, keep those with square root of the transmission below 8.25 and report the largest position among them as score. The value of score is 336.0 keV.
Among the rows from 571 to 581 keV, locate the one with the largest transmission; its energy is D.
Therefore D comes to 580.0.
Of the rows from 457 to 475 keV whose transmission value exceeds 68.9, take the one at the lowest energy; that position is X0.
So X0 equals 458.0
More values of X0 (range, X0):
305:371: 308.0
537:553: 538.0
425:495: 426.0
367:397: 368.0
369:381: 370.0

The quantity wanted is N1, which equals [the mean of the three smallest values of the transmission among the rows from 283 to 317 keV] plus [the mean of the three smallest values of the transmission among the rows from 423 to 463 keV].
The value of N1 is 136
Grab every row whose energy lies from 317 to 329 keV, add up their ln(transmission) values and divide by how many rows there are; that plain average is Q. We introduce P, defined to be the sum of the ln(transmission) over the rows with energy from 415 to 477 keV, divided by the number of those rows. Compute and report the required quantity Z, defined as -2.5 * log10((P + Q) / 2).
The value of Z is -1.571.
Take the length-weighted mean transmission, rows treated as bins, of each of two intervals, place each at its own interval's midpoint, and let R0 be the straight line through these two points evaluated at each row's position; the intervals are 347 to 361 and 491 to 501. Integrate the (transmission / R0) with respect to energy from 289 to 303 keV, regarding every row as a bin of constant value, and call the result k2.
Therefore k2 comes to 13 keV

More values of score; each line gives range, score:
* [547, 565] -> 562.0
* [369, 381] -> 378.0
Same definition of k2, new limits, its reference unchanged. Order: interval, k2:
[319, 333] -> 13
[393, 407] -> 15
